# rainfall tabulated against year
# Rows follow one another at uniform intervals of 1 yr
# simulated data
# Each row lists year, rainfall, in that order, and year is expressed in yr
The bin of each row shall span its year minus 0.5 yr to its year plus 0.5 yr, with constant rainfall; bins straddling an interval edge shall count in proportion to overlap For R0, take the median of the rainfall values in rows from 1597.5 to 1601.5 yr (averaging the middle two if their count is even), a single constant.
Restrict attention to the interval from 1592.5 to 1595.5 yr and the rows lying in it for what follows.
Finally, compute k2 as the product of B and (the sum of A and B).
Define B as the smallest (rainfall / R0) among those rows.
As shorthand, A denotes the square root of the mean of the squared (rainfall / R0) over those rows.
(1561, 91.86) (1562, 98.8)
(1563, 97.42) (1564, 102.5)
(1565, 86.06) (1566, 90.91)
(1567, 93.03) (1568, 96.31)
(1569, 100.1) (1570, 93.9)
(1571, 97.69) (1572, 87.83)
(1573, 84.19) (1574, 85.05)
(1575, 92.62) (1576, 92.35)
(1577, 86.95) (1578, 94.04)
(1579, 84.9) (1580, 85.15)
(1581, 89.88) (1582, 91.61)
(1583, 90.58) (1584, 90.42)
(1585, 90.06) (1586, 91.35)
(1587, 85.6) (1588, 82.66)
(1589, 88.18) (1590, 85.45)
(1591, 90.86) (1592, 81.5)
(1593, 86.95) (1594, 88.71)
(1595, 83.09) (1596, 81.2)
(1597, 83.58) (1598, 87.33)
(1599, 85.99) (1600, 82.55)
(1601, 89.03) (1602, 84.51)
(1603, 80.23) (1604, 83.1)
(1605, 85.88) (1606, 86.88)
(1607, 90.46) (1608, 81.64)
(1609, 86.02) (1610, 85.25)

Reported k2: 1.87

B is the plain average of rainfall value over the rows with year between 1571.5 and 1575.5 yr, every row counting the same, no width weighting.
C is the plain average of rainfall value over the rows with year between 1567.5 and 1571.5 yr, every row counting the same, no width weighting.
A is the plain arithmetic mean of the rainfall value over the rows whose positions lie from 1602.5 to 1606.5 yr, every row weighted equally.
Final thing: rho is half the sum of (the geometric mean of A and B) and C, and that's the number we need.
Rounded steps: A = 84.0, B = 87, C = 97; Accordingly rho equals 91.4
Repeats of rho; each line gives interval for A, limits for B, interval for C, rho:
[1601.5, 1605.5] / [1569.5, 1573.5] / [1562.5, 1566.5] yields 90.7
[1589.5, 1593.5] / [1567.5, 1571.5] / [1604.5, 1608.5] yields 88.8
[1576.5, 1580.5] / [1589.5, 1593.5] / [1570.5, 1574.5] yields 87.8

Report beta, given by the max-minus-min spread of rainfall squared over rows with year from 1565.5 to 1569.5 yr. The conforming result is 1755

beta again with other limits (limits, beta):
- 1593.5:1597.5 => 1276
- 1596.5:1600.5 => 812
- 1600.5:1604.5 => 1489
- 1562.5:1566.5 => 3100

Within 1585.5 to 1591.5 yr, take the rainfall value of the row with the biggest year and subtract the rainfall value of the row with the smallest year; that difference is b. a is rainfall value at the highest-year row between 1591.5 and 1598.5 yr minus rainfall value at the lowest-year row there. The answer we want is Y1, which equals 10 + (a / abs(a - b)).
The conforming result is 10.9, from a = 6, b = 0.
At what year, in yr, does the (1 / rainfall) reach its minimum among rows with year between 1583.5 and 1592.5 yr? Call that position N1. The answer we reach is 1586 yr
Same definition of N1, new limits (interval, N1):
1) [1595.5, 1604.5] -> 1601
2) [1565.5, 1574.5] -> 1569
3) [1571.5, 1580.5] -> 1578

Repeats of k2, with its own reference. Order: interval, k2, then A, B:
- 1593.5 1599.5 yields 1.80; 0.98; 0.937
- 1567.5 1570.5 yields 2.38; 1.12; 1.084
